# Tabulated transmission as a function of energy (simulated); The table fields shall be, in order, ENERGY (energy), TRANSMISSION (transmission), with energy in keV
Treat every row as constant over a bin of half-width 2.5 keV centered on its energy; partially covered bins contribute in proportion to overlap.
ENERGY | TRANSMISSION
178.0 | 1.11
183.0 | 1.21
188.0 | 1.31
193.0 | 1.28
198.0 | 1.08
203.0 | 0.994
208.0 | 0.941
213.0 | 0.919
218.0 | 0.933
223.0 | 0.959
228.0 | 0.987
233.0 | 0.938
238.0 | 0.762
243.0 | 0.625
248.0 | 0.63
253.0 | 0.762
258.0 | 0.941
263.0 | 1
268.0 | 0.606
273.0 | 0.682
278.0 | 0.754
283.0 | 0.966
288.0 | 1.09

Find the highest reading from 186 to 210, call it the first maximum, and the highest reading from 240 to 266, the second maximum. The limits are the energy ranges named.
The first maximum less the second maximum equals 0.31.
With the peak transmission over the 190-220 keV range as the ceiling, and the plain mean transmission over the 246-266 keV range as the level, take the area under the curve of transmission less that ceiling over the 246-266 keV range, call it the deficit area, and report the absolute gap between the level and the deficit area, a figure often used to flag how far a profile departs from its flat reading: 9.8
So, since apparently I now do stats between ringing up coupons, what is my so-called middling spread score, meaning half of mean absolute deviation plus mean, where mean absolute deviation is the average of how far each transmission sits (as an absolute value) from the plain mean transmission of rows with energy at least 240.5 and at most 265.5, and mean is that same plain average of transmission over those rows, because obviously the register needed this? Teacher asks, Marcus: 0.467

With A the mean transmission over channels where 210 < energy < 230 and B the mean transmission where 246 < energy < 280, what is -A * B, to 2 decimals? -0.73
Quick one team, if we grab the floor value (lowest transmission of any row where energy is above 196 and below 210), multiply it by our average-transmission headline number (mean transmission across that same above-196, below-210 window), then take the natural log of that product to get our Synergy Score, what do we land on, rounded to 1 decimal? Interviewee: -0.1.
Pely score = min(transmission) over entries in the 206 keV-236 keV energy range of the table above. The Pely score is 0.919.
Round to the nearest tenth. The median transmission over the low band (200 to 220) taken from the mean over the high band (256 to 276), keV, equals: -0.1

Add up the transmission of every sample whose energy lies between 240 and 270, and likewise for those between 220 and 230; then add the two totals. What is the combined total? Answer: 6.5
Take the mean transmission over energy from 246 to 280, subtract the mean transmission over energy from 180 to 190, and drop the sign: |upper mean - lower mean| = 0.5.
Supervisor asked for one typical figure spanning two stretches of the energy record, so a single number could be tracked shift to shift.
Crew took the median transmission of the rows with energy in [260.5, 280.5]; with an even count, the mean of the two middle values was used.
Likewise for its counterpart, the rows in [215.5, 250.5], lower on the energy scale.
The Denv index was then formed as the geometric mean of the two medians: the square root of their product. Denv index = 0.82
